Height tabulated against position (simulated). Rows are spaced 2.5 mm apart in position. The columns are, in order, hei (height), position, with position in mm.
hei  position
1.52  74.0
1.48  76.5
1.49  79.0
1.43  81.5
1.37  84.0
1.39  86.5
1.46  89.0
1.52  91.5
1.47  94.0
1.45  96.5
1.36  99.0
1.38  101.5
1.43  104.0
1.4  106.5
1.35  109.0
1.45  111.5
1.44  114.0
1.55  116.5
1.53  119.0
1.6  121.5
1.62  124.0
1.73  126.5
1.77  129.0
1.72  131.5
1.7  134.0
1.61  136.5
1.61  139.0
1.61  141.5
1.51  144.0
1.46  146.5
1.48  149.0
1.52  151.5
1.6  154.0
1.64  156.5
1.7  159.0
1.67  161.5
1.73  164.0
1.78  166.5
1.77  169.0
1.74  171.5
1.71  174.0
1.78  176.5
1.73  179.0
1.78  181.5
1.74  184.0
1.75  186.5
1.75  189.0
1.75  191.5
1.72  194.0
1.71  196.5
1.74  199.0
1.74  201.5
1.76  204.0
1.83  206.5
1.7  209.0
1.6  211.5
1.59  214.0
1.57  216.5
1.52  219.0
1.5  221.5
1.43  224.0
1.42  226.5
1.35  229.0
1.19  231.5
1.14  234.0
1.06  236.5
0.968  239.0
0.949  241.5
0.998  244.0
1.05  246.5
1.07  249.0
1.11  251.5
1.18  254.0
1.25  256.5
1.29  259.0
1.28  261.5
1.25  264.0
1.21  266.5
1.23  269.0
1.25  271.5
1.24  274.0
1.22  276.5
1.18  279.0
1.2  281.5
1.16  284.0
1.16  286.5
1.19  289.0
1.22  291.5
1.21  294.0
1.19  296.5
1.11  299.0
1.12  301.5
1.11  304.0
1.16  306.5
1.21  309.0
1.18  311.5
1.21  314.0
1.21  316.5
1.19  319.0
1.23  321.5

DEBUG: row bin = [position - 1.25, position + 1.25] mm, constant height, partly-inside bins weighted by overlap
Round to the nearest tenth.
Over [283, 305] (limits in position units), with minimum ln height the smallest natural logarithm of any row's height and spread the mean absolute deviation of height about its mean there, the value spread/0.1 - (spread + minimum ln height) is 0.2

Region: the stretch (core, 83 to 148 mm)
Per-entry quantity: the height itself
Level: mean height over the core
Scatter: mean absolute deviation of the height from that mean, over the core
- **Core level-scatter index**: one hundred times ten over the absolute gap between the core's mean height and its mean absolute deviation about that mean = 706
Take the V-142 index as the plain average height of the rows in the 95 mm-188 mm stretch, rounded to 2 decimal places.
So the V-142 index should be 1.61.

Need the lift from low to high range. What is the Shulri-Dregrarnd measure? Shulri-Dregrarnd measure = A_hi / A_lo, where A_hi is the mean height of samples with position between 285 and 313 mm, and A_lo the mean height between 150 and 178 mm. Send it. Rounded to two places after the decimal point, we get 0.69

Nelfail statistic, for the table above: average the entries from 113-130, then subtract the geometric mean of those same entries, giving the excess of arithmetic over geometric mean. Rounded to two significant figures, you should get 0.0035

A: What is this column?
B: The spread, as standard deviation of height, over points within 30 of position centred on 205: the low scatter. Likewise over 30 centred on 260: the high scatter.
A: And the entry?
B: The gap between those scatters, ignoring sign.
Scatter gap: 0.012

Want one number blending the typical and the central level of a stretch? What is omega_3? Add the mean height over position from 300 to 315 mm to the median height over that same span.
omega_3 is 2.3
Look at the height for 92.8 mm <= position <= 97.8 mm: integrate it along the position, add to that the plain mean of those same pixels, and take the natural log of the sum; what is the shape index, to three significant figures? 2.17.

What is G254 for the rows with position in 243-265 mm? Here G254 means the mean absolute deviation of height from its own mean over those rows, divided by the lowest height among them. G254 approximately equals 0.10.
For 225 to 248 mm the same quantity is 0.14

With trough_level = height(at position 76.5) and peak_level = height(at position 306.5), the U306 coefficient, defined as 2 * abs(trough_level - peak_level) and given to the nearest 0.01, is 0.64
